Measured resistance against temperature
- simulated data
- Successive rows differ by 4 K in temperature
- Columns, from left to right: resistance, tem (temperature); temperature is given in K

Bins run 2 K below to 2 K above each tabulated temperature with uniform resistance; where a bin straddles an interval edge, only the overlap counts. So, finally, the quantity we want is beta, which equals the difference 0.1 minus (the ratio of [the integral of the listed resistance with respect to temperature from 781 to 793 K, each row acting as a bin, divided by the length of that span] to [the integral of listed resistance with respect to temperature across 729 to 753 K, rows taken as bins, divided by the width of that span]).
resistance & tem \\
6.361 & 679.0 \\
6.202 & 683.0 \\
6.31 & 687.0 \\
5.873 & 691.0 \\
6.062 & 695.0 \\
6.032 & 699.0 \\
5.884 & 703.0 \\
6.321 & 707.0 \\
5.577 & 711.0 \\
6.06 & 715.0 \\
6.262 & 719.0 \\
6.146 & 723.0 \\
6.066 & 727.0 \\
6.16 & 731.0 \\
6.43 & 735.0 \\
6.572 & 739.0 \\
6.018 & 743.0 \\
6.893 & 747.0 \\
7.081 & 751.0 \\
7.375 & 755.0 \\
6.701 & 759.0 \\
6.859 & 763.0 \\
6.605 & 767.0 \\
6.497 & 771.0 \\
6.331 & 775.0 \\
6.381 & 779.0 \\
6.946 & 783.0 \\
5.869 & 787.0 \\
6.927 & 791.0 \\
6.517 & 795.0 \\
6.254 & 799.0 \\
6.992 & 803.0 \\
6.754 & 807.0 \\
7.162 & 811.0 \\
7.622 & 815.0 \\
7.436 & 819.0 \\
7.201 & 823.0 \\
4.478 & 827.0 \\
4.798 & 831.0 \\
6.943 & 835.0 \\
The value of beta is -0.91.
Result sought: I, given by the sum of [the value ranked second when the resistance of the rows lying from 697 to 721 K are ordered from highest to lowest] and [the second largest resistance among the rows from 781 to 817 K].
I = 13.4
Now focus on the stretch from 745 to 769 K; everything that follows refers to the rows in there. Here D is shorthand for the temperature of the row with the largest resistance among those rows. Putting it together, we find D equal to 755.0 K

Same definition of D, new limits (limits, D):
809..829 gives 815.0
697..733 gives 707.0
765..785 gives 783.0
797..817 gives 815.0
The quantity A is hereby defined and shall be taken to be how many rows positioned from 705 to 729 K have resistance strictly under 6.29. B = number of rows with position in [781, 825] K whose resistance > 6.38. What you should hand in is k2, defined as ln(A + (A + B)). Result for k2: 2.9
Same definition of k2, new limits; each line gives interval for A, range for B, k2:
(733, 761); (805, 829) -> 1.9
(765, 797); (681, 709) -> 0.7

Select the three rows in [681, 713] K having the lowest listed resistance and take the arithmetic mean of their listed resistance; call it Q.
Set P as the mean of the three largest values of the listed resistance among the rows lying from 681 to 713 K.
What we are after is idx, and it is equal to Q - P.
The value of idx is -0.5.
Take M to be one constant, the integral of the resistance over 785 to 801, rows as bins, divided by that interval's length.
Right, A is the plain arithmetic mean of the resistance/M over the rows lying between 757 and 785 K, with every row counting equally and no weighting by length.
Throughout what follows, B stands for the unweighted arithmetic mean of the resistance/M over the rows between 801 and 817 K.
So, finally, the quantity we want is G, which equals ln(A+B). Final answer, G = 0.766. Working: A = 1.04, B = 1.12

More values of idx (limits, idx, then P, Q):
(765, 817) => -1.1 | 7.3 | 6.2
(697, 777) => -1.3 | 7.1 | 5.8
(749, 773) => -0.5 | 7.1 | 6.6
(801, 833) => -2.1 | 7.4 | 5.3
